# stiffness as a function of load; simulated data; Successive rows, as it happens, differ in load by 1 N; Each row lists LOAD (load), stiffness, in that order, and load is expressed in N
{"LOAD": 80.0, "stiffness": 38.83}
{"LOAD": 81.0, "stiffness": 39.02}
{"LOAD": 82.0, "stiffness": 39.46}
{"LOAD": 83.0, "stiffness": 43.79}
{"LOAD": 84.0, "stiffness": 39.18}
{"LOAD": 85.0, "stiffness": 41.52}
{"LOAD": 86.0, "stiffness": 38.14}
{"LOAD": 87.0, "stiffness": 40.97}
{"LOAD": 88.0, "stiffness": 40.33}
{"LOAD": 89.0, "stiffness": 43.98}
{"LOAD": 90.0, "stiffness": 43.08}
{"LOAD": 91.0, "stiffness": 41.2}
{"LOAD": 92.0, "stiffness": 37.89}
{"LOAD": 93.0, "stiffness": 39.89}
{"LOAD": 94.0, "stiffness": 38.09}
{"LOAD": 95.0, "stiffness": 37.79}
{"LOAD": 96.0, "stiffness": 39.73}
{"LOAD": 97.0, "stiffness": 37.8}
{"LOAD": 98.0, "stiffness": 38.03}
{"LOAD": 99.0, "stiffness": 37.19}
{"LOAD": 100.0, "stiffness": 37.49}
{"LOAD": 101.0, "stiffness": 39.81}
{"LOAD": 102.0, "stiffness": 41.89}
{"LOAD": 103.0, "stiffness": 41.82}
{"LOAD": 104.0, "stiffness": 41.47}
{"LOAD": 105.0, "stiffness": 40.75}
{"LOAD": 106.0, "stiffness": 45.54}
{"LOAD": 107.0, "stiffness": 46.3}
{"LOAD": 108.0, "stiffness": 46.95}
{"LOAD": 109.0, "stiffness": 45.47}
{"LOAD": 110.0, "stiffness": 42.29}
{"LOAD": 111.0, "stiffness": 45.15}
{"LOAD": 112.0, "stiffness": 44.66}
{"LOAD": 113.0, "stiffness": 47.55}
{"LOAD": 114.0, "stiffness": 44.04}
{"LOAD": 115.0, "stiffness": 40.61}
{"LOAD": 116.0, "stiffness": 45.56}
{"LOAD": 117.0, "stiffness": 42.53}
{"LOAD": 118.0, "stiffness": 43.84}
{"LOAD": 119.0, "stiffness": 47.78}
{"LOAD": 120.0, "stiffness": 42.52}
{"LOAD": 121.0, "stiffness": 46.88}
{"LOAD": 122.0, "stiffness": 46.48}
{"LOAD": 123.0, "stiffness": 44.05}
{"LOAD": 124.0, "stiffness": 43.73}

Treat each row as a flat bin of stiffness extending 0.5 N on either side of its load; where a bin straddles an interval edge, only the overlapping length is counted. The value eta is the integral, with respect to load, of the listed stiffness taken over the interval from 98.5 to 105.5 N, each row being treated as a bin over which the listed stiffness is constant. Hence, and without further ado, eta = 280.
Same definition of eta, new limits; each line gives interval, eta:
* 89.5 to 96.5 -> 278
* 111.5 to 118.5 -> 309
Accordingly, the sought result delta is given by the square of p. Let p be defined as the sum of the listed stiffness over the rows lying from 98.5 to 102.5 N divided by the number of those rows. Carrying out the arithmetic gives 1528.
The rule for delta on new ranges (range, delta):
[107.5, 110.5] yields 2016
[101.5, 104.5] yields 1741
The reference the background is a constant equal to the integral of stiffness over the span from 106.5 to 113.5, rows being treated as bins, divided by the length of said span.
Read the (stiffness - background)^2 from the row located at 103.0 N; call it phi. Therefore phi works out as 13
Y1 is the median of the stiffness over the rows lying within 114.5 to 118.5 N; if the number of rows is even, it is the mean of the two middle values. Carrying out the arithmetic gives 43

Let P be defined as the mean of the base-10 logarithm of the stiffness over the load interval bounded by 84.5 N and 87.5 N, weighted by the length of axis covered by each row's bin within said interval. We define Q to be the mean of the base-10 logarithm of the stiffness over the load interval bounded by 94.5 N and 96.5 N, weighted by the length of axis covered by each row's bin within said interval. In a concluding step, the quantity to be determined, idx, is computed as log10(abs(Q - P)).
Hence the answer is -1.80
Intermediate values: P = 1.60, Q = 1.59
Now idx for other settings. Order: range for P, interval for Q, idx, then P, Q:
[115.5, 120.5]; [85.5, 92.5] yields -1.43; 1.65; 1.61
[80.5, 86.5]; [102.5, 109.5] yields -1.40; 1.60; 1.64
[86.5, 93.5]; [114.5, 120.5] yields -1.55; 1.61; 1.64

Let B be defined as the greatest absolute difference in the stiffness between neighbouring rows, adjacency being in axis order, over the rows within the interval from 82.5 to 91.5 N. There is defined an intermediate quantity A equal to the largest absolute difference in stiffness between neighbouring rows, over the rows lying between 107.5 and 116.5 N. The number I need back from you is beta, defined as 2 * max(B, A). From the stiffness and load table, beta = 9.9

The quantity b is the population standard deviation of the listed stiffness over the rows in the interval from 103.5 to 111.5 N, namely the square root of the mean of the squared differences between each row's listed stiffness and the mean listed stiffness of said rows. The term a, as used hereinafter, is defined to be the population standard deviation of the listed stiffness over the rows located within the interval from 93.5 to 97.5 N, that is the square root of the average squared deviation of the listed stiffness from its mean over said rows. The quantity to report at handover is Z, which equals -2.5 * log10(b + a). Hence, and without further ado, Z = -1.2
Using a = 0.80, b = 2.22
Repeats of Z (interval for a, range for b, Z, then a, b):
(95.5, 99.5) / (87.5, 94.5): -1.2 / 0.94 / 2.14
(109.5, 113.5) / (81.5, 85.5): -1.4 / 1.87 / 1.85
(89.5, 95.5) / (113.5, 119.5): -1.6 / 1.97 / 2.25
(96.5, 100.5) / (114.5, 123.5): -1.0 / 0.32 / 2.24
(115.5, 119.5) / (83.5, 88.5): -1.3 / 1.97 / 1.22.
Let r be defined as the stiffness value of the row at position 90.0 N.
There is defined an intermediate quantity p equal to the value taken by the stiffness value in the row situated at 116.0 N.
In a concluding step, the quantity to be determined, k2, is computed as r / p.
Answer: 0.946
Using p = 45.56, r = 43.08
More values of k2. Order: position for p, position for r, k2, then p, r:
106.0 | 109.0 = 0.998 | 45.54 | 45.47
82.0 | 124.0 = 1.108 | 39.46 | 43.73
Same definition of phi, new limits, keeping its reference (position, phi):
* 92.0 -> 58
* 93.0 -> 31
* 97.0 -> 59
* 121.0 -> 2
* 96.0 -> 33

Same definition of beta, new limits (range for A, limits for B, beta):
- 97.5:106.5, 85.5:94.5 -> 9.6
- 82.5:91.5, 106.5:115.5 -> 9.2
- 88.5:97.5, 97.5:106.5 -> 9.6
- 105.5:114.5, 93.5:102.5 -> 7.0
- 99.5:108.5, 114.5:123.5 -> 10.5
